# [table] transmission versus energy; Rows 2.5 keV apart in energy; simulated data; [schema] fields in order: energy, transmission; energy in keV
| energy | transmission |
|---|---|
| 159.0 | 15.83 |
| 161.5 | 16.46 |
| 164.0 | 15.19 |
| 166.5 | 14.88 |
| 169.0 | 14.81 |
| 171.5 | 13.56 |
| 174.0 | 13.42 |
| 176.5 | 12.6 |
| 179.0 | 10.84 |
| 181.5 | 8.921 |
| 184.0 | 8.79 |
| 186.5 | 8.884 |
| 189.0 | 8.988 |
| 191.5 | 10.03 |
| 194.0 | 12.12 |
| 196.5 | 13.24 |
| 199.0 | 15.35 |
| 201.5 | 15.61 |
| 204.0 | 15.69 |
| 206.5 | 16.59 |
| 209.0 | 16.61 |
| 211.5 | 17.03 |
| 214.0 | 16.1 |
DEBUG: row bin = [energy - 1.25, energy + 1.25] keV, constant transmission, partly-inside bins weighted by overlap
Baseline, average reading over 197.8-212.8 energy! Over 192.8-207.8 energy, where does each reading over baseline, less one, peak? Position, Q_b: 206.5 keV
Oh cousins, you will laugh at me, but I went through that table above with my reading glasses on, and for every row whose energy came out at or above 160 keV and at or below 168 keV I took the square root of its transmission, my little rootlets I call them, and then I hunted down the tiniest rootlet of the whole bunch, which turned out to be 3.86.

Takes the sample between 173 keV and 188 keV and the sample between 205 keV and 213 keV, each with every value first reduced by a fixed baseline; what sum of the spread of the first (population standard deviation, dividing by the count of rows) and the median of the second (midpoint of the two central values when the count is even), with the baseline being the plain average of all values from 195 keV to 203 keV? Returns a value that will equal 4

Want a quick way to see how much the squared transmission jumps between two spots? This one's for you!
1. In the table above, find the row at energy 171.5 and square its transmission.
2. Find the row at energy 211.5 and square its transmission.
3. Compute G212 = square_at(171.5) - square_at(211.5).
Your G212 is -106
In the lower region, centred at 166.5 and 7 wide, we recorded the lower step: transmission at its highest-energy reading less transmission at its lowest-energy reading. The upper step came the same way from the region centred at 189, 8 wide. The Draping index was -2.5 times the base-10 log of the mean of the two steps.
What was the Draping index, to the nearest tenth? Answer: 1.0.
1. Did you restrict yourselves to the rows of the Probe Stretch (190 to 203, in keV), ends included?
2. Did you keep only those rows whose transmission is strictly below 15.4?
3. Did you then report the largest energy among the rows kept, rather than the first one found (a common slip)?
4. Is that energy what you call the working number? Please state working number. 199.0 keV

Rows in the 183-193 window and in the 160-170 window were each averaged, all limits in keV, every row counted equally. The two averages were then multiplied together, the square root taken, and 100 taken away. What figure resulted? -88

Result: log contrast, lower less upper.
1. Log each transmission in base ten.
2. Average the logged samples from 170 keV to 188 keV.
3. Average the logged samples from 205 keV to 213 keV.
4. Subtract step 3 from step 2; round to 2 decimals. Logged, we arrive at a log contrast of -0.19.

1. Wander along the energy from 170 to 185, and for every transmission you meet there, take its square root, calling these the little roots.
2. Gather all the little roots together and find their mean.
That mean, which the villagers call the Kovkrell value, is 3.4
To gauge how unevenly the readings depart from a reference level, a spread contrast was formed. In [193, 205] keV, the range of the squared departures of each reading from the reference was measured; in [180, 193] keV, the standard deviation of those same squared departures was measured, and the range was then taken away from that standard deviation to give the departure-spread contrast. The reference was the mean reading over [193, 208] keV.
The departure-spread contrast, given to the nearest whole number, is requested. -2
